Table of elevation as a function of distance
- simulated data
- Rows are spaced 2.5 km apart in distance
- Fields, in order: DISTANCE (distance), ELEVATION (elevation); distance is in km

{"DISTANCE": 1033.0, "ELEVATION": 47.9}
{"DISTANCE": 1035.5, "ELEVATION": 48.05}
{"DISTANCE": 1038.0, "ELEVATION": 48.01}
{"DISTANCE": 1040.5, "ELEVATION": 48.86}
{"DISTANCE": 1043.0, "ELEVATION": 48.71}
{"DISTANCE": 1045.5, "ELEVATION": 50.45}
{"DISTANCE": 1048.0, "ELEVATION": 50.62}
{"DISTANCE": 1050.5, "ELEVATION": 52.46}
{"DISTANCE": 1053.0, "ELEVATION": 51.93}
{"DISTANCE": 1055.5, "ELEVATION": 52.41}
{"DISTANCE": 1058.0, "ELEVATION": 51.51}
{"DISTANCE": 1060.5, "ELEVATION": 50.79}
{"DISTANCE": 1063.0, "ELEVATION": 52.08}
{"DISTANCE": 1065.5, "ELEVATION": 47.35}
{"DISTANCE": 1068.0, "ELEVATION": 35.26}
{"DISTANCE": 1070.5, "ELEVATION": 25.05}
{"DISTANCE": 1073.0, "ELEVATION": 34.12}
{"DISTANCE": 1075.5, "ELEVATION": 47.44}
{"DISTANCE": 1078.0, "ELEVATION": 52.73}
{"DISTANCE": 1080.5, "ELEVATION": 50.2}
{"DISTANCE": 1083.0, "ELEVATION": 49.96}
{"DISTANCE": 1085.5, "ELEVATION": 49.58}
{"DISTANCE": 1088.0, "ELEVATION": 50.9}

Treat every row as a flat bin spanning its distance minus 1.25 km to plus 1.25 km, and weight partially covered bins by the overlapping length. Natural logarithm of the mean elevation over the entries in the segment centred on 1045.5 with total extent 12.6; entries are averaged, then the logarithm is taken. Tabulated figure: 3.916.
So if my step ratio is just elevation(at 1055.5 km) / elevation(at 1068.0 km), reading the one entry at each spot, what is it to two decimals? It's 1.49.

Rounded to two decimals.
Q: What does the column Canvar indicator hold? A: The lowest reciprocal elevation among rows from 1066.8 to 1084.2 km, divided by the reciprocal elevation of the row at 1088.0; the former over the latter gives 0.97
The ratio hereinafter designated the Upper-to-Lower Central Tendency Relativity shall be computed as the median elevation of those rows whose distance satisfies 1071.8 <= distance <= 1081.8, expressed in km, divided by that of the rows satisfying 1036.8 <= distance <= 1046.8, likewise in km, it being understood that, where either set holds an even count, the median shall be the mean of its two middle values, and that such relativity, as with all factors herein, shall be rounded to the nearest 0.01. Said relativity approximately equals 1.00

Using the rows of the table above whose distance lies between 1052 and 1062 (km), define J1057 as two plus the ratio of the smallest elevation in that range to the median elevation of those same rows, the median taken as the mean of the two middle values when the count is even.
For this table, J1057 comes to 2.98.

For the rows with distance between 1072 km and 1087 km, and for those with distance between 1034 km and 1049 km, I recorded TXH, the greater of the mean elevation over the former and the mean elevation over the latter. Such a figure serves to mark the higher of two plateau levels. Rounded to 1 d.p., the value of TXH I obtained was 49.1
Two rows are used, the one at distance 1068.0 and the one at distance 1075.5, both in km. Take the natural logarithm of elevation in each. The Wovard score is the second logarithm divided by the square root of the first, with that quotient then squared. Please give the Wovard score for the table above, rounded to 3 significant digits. 4.18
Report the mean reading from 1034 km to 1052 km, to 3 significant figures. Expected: 49.6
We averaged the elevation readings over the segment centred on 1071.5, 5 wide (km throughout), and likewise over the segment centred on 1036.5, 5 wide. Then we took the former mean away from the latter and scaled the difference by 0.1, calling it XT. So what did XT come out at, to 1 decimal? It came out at 1.8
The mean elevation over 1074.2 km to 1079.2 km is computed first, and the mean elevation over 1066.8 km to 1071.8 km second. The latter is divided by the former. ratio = 0.60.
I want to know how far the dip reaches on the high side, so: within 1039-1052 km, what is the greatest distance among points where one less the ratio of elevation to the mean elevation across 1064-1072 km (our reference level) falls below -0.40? 1050.5 km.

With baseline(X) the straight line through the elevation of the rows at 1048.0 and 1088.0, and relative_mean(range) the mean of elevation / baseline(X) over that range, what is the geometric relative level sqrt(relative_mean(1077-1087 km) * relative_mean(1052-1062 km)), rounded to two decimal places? 1.01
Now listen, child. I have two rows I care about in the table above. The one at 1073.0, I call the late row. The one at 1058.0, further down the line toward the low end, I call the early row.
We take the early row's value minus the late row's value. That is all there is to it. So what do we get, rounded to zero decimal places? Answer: 17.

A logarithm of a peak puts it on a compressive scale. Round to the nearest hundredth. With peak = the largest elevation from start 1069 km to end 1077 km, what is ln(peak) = 3.86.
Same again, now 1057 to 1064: 3.95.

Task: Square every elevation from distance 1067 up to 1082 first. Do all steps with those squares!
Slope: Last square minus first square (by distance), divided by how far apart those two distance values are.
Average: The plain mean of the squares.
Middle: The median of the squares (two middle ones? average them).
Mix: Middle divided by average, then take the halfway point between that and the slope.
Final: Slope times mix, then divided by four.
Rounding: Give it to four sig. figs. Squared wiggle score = 1317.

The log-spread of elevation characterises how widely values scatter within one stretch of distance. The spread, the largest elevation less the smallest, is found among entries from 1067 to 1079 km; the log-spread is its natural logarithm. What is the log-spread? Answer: 3.3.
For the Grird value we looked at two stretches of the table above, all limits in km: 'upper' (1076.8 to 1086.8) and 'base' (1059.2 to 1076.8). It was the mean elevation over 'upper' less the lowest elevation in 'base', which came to 26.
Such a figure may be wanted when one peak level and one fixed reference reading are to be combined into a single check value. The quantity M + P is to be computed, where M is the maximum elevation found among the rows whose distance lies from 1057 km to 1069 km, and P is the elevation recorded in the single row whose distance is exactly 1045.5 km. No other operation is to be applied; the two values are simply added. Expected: 103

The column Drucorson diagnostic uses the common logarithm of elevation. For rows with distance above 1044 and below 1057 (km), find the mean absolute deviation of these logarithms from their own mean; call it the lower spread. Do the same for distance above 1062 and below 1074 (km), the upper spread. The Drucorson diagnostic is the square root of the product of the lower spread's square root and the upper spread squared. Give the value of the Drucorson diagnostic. 0.028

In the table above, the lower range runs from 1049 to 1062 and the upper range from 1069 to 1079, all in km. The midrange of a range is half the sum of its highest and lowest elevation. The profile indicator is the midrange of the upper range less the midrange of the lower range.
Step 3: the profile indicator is -12.7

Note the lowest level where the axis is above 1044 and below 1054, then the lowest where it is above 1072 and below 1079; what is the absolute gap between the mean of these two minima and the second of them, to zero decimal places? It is 8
